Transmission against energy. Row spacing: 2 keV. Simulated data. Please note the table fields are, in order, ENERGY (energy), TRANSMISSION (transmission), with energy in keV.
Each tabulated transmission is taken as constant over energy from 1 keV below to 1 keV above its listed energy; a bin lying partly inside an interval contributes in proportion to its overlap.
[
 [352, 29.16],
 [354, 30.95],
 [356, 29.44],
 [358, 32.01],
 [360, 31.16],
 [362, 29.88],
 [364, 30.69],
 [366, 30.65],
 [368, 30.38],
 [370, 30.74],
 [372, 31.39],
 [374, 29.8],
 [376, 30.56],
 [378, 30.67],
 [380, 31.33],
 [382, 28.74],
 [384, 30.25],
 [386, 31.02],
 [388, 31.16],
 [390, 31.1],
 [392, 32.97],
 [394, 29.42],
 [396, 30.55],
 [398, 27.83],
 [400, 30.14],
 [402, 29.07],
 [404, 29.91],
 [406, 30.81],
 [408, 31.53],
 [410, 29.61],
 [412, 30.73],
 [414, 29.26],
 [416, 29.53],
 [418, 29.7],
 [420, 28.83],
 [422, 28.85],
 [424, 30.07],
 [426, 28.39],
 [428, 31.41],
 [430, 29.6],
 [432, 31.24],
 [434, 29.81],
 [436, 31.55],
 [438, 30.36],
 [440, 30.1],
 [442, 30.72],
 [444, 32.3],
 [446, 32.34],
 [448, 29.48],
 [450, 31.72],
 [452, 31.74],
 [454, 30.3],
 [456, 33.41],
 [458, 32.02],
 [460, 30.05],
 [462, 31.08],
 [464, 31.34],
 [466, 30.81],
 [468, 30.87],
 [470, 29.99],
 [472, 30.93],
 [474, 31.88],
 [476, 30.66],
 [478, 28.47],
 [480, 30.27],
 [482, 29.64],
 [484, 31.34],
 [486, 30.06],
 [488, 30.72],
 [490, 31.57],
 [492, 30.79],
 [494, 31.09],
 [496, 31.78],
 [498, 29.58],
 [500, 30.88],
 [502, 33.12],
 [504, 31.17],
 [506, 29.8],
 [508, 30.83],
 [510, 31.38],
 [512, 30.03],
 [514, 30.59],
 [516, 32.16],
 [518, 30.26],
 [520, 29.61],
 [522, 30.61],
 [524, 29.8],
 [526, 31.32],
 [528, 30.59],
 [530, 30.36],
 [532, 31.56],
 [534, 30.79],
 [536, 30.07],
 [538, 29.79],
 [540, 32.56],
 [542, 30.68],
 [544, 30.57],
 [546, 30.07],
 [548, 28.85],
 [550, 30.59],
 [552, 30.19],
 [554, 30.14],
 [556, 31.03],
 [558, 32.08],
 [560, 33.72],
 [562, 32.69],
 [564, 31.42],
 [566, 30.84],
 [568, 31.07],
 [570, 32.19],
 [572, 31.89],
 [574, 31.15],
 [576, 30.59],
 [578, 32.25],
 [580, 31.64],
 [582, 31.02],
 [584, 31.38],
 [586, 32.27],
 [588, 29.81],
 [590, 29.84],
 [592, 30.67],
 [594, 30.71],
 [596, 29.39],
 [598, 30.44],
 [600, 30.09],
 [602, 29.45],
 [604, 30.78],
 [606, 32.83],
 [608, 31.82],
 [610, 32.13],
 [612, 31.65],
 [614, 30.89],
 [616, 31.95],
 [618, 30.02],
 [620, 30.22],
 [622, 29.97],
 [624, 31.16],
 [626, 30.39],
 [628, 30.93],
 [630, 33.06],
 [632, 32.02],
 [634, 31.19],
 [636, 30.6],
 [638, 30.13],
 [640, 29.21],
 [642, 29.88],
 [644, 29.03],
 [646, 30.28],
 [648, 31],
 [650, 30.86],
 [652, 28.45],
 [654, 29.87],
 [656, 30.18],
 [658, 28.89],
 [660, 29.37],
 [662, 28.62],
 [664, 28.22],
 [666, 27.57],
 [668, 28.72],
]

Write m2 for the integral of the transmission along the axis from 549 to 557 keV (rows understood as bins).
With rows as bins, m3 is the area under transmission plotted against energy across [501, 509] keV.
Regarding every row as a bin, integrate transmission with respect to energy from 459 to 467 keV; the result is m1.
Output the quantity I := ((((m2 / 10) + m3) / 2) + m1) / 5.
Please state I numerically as 76.7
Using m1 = 247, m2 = 244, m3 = 250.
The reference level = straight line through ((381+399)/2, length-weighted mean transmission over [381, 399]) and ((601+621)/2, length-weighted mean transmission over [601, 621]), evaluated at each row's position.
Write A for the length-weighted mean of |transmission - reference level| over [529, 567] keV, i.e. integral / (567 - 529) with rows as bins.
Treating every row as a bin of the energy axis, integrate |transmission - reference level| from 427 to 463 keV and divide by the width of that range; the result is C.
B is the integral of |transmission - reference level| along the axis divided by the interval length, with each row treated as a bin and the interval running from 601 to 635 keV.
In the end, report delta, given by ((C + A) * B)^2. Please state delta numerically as 2.4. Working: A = 0.87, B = 0.83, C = 0.98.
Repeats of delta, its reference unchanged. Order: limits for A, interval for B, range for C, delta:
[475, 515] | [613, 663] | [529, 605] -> 3.4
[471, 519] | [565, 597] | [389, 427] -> 1.6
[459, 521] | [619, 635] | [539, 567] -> 1.6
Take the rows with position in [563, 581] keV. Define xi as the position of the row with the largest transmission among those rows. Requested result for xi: 578 keV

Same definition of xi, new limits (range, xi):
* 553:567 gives 560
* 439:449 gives 446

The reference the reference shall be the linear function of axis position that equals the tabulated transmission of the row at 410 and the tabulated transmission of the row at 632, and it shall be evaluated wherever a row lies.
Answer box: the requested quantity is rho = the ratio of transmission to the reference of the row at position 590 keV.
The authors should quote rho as 0.95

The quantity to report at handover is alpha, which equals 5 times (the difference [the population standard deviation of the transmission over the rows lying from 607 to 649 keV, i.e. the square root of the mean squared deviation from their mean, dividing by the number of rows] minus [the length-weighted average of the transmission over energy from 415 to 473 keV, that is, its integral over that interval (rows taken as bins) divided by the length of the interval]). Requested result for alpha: -148.2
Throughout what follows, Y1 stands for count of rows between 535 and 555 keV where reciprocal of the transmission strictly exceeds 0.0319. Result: 9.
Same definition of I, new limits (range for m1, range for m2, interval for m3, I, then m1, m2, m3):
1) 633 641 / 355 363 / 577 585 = 76.2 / 242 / 245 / 253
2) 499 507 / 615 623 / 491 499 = 77.1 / 250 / 244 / 246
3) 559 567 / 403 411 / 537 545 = 78.6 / 257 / 244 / 247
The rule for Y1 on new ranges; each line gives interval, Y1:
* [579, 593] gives 4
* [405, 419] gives 6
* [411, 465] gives 19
